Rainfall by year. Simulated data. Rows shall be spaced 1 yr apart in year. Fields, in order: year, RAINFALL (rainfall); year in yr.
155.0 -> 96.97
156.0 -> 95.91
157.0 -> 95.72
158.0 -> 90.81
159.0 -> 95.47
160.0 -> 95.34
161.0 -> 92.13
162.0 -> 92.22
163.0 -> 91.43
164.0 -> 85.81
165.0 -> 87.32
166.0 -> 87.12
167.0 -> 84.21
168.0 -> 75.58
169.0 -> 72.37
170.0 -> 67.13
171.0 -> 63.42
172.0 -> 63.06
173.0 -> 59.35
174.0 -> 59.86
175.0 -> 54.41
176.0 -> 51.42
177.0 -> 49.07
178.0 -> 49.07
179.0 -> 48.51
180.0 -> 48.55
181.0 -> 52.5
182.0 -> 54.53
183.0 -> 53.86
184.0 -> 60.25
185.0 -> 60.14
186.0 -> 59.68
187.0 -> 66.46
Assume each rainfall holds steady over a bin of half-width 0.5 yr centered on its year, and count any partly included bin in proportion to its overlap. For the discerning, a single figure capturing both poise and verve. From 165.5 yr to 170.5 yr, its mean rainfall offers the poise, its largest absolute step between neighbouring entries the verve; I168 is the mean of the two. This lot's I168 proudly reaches 43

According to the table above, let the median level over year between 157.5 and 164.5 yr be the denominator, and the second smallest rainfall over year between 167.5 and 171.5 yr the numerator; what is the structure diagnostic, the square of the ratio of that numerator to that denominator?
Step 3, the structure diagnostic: 0.5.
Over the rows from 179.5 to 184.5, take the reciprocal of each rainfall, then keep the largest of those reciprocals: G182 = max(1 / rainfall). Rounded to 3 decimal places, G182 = 0.021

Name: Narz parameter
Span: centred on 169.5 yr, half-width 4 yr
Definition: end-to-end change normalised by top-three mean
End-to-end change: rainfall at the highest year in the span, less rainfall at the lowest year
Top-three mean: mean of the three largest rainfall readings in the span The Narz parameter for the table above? -0.34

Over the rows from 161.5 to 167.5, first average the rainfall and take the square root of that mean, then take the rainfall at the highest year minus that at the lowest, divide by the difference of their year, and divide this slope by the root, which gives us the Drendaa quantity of -0.17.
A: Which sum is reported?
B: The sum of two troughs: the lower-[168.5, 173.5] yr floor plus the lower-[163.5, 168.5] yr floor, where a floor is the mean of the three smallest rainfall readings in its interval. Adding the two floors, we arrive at 144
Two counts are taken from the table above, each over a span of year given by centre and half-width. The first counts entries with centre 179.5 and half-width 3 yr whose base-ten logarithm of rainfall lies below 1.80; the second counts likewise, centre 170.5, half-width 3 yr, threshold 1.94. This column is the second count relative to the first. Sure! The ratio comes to 1.0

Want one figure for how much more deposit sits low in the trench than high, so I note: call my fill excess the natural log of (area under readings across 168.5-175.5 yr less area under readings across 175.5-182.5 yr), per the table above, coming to 4.45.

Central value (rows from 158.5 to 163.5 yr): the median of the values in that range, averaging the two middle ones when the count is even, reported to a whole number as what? 92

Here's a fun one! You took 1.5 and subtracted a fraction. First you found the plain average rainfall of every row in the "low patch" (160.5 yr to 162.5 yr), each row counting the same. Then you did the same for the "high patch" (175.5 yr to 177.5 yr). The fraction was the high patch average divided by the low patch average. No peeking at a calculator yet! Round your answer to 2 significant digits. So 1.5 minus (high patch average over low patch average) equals 0.95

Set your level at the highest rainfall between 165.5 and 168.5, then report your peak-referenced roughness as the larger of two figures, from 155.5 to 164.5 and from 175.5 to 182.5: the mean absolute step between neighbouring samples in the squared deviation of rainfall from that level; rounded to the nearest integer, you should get 107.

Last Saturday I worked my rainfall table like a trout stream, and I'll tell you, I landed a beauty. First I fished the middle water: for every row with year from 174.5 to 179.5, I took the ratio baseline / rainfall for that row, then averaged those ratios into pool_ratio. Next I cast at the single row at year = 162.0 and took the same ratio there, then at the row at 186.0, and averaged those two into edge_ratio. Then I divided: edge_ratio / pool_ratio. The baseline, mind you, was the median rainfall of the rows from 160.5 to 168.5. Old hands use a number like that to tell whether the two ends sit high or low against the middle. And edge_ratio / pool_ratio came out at 0.7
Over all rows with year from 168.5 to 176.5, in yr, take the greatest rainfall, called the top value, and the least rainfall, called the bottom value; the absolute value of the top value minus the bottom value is 21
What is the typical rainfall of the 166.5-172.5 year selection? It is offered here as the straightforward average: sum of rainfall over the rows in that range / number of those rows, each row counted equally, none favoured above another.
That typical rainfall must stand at 71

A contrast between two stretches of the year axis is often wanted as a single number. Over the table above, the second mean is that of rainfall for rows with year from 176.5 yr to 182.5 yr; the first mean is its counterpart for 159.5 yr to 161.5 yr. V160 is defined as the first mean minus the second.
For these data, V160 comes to 43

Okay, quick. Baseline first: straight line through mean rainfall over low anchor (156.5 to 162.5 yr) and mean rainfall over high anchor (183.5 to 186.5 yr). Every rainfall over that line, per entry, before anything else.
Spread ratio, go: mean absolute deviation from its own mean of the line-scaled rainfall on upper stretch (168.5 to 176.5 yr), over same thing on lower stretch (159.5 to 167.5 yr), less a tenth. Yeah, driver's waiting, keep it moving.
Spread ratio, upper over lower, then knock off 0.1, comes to 3.18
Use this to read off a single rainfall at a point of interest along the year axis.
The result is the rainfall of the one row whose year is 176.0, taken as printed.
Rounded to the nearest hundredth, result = 51.42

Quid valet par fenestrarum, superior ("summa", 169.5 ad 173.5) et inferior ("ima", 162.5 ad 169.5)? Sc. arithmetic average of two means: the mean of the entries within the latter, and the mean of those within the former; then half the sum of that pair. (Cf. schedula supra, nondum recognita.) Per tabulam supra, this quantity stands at 73.3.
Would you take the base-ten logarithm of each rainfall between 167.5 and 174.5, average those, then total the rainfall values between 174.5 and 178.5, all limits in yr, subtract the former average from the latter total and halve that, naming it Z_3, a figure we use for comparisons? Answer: 101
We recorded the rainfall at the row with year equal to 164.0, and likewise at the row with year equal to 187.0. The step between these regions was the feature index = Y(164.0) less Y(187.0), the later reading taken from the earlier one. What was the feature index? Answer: 19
